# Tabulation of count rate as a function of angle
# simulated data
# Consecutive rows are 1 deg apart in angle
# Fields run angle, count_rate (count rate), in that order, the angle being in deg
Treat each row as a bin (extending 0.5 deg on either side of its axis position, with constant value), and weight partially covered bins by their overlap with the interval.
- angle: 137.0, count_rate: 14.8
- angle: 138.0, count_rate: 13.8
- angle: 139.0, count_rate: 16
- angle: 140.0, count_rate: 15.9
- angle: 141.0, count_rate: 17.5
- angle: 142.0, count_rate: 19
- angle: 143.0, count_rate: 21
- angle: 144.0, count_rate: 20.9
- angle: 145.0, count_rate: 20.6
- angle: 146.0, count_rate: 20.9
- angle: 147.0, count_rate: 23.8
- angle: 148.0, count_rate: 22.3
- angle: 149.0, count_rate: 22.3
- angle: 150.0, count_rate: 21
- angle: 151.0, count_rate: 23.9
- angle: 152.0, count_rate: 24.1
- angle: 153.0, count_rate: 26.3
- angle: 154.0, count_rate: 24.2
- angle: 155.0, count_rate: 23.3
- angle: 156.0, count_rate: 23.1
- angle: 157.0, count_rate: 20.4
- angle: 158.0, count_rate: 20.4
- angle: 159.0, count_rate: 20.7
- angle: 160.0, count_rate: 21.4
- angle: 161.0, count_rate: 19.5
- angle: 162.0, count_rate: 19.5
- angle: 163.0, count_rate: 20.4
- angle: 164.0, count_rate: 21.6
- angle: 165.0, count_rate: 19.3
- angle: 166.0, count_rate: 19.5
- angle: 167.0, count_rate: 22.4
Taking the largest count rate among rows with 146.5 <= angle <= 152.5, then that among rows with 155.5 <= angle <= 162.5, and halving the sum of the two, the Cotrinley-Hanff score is 23.6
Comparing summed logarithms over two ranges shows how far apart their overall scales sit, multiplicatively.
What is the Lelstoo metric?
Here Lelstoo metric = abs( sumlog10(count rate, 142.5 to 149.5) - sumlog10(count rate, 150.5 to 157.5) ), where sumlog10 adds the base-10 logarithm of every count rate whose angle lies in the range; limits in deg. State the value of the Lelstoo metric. 0.3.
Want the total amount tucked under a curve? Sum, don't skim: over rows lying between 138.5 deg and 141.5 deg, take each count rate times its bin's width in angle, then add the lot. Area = 49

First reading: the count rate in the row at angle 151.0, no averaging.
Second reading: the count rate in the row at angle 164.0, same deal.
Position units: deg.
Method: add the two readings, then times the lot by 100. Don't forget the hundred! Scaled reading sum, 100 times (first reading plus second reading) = 4550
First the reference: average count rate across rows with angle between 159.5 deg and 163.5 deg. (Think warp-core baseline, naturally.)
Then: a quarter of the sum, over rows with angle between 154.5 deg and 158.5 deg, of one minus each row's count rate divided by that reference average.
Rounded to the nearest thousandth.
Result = -0.079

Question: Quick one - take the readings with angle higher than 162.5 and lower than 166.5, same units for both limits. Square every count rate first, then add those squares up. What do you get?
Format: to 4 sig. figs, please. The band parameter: 1635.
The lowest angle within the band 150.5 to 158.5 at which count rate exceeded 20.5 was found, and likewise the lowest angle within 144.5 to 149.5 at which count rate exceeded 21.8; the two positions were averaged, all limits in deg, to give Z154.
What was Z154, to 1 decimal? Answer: 149.0 deg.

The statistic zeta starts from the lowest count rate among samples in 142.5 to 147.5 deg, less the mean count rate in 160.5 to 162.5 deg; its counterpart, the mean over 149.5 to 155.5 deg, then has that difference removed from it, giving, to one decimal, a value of 22.7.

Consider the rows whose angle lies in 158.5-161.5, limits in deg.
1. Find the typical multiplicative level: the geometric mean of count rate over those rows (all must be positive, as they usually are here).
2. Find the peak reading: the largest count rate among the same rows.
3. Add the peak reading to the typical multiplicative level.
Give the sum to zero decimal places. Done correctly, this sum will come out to 42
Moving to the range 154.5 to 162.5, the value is 44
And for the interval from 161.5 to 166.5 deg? 42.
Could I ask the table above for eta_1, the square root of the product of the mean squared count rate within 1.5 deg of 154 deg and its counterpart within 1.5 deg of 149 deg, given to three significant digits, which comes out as 539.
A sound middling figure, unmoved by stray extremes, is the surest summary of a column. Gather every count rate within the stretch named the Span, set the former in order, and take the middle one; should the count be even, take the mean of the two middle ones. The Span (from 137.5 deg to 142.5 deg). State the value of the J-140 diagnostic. 16.0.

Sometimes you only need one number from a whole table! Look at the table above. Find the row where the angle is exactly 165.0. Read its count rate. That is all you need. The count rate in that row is 19.3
